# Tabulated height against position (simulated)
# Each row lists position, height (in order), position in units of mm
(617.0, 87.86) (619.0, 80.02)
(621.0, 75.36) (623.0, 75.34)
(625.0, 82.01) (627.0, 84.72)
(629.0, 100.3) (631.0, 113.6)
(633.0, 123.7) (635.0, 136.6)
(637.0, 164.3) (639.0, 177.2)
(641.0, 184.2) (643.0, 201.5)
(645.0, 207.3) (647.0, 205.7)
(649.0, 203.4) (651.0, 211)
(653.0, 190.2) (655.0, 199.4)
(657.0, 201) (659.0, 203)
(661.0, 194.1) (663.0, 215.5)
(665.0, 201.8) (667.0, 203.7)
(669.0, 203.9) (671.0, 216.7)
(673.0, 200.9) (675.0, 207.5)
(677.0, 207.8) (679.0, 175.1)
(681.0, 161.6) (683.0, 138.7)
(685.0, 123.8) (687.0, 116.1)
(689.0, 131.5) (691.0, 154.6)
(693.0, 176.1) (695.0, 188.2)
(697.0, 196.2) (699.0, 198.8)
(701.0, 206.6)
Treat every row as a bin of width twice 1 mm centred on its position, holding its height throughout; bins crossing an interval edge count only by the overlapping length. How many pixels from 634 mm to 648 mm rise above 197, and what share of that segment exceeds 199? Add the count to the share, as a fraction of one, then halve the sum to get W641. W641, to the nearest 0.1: 1.7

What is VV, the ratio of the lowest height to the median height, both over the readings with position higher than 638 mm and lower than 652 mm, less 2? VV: -1.13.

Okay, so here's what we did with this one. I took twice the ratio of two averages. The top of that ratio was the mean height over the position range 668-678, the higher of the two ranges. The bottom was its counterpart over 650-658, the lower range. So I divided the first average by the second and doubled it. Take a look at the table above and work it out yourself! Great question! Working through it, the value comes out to 2.1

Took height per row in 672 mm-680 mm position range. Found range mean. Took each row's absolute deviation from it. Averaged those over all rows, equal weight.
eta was 11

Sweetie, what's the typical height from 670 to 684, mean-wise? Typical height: 187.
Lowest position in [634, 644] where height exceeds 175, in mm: 639.0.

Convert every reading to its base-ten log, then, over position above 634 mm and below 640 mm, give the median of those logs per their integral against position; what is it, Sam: 0.17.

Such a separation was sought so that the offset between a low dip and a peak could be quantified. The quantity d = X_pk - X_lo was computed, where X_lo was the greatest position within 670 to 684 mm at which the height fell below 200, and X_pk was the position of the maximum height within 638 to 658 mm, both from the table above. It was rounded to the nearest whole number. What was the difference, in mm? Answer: -32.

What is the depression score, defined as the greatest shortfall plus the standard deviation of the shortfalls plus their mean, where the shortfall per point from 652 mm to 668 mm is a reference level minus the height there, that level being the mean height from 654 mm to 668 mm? 21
